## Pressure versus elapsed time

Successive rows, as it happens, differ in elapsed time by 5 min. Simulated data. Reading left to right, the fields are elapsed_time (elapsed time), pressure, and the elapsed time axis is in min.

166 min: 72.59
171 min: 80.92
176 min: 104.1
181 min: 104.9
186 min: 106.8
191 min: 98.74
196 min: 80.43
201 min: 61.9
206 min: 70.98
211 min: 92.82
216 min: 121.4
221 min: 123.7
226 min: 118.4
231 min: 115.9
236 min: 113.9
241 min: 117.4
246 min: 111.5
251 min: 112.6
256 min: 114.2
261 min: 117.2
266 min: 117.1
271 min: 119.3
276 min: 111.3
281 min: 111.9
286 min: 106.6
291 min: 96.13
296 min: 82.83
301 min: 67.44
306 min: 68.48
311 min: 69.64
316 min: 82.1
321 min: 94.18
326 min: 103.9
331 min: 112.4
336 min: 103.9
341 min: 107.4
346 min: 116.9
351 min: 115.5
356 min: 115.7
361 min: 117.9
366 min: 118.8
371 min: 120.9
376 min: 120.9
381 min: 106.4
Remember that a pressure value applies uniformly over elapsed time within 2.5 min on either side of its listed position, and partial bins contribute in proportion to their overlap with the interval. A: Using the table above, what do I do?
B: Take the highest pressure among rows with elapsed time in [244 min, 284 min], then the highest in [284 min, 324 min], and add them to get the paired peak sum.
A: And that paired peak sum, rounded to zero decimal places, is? 226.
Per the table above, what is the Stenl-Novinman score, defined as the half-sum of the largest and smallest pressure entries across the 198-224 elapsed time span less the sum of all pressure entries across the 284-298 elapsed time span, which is -193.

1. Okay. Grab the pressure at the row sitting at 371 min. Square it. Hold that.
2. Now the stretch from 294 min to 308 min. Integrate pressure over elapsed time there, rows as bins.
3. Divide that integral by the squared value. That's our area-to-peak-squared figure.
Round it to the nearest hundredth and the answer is 0.07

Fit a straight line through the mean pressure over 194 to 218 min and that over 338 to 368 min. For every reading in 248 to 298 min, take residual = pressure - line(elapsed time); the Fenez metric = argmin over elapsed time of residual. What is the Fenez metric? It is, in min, 296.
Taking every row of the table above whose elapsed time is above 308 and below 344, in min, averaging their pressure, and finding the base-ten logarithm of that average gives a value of 1.98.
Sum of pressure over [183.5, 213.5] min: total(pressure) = 512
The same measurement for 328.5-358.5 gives 672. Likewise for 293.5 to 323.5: 465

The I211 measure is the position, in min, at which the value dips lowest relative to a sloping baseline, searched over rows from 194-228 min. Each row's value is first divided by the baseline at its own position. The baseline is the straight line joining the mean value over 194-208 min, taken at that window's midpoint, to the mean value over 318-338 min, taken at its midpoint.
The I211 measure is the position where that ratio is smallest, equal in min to 201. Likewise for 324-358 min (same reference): 336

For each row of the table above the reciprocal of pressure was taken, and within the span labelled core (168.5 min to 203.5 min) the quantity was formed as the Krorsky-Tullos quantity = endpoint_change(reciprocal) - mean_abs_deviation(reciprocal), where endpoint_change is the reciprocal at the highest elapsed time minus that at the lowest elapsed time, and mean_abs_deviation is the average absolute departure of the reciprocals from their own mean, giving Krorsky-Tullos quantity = 0.0018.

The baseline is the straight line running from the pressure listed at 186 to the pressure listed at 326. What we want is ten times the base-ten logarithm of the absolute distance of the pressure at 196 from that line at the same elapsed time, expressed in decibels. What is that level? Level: 14.2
